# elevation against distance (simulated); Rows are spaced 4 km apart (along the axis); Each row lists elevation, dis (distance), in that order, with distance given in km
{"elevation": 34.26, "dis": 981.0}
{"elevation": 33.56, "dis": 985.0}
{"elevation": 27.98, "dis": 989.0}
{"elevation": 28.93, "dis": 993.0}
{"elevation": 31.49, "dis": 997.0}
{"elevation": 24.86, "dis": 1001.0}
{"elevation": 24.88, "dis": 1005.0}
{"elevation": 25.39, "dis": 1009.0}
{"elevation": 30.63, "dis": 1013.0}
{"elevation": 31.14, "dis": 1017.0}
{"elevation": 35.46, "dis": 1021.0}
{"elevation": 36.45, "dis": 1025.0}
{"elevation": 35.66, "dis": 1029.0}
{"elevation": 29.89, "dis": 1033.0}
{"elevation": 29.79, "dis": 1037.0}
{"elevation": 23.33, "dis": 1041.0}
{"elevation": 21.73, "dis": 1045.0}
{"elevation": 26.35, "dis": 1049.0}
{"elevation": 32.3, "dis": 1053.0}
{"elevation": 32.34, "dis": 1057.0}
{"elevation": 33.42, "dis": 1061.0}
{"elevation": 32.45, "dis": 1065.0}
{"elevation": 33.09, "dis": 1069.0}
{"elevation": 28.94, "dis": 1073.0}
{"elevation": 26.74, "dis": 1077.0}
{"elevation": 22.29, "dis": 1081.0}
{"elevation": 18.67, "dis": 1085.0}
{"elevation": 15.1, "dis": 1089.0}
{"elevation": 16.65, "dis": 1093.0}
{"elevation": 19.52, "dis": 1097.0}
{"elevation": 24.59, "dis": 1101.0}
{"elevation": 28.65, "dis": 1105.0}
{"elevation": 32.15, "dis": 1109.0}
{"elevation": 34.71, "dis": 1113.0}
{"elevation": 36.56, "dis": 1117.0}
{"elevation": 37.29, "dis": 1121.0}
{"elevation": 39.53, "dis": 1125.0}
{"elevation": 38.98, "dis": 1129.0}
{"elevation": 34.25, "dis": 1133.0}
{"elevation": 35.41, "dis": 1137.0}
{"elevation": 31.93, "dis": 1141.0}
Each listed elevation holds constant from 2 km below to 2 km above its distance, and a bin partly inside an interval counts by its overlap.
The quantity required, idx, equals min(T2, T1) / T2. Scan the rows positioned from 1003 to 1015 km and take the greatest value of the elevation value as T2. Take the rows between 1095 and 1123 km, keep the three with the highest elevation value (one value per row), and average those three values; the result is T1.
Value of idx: 1.00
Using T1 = 36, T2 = 30.63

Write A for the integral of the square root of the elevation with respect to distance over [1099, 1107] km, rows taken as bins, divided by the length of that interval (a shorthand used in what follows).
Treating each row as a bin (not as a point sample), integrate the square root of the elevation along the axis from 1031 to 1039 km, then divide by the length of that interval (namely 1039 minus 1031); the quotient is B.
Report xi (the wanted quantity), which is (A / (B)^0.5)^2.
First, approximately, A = 5.2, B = 5.46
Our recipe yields 4.87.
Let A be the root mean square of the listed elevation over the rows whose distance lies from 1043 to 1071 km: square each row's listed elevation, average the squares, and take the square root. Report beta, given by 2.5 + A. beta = 33.0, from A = 30.5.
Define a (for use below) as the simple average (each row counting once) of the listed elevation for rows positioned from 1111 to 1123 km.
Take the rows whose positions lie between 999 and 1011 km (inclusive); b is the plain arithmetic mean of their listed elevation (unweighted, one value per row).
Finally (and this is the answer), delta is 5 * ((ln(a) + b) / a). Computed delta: 4.0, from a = 36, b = 25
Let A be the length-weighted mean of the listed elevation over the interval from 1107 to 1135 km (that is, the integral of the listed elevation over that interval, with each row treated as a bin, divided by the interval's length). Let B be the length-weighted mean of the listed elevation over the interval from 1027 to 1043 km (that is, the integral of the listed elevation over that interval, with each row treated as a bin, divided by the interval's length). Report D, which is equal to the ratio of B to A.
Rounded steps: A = 36.2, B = 29.7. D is 0.82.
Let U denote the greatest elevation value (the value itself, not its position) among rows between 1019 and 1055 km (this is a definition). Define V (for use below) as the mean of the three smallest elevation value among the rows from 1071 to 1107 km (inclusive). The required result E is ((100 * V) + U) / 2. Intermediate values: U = 36.45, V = 17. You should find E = 859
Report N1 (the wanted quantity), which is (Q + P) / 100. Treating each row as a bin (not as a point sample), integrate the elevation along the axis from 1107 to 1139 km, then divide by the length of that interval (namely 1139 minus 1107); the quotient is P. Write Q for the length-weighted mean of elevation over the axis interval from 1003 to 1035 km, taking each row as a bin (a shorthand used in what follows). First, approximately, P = 36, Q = 31.2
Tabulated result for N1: 0.67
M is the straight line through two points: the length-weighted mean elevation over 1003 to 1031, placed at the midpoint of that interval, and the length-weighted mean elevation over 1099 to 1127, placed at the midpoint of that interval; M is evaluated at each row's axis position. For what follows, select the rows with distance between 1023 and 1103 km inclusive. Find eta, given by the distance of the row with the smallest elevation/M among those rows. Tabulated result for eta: 1089.0 km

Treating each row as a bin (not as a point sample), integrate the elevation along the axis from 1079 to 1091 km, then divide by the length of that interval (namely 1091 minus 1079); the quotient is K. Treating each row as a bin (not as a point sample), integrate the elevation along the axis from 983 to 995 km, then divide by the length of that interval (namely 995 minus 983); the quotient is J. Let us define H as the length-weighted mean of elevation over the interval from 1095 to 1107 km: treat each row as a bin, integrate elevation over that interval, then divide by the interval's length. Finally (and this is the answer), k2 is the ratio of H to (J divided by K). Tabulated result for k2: 15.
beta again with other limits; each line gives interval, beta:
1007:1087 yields 32.2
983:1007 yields 31.3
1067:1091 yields 27.4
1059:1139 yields 32.9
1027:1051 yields 30.7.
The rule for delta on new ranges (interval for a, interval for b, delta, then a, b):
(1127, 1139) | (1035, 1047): 3.9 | 36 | 25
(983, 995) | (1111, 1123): 6.6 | 30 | 36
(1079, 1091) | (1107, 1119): 10.0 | 19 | 34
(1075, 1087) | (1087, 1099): 4.5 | 23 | 17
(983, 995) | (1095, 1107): 4.6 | 30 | 24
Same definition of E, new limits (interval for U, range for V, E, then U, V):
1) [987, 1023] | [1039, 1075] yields 1208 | 35.46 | 24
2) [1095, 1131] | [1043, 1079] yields 1267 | 39.53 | 25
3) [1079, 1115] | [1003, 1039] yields 1352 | 34.71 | 27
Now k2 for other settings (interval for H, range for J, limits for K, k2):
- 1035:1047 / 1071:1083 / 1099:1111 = 27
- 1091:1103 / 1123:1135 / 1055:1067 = 18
